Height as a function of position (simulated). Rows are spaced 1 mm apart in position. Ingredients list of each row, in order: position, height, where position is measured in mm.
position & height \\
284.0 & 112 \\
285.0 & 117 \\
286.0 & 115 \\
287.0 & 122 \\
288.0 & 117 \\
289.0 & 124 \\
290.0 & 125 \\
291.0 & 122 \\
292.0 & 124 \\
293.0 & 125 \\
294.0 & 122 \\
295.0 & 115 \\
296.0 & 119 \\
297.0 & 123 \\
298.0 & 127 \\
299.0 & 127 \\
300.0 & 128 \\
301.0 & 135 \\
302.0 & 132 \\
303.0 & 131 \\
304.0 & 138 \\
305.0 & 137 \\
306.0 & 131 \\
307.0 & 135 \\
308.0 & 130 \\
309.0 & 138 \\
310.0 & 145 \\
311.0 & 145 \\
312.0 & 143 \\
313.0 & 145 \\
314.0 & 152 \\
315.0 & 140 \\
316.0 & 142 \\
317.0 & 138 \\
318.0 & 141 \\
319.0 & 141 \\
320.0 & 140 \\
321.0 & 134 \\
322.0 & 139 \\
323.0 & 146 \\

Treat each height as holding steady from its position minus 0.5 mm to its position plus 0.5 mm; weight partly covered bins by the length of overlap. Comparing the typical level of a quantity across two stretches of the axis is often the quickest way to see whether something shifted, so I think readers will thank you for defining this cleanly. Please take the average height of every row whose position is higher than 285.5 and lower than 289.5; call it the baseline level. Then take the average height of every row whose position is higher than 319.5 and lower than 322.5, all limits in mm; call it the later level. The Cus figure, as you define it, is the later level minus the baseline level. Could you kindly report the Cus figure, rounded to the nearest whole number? 18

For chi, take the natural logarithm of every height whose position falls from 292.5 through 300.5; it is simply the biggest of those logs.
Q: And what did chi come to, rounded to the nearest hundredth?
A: 4.85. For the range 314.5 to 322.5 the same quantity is 4.96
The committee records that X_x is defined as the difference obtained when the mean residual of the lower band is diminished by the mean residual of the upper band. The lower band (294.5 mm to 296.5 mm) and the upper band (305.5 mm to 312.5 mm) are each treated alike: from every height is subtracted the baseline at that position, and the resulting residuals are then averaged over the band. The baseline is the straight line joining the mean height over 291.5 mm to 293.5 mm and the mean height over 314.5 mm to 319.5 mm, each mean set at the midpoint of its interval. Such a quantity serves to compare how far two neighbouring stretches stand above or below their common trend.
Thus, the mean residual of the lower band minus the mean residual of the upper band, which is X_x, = -12.4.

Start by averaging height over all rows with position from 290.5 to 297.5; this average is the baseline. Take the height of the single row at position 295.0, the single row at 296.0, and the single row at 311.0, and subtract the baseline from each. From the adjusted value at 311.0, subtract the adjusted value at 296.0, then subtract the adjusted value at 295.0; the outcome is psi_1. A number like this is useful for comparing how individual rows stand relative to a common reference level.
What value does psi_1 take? 32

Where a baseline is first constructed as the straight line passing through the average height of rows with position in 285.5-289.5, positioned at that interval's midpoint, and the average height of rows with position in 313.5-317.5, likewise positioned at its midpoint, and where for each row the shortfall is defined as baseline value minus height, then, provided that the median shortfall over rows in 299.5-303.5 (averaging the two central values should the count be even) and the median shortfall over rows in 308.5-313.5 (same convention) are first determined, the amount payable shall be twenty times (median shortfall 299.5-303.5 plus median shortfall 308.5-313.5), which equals -70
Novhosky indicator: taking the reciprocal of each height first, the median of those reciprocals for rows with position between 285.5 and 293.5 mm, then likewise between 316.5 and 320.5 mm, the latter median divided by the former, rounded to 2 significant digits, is 0.88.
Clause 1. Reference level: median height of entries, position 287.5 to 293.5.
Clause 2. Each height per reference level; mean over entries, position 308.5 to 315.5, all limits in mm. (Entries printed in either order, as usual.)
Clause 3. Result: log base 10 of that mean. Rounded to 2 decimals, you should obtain 0.06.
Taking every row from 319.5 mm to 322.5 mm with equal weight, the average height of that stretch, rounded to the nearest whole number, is 138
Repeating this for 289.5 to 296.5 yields 122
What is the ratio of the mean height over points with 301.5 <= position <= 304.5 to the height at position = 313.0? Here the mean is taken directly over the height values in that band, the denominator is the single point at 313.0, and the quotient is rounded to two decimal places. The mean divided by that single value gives 0.92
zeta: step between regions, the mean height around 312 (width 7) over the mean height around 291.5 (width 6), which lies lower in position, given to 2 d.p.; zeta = 1.16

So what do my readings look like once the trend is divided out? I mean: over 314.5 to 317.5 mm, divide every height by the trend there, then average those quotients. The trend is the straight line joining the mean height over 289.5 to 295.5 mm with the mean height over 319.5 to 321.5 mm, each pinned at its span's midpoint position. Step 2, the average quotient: 1.04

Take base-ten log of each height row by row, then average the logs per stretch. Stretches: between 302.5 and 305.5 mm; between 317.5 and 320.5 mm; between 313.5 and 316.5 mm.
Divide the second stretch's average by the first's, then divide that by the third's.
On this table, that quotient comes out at 0.467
